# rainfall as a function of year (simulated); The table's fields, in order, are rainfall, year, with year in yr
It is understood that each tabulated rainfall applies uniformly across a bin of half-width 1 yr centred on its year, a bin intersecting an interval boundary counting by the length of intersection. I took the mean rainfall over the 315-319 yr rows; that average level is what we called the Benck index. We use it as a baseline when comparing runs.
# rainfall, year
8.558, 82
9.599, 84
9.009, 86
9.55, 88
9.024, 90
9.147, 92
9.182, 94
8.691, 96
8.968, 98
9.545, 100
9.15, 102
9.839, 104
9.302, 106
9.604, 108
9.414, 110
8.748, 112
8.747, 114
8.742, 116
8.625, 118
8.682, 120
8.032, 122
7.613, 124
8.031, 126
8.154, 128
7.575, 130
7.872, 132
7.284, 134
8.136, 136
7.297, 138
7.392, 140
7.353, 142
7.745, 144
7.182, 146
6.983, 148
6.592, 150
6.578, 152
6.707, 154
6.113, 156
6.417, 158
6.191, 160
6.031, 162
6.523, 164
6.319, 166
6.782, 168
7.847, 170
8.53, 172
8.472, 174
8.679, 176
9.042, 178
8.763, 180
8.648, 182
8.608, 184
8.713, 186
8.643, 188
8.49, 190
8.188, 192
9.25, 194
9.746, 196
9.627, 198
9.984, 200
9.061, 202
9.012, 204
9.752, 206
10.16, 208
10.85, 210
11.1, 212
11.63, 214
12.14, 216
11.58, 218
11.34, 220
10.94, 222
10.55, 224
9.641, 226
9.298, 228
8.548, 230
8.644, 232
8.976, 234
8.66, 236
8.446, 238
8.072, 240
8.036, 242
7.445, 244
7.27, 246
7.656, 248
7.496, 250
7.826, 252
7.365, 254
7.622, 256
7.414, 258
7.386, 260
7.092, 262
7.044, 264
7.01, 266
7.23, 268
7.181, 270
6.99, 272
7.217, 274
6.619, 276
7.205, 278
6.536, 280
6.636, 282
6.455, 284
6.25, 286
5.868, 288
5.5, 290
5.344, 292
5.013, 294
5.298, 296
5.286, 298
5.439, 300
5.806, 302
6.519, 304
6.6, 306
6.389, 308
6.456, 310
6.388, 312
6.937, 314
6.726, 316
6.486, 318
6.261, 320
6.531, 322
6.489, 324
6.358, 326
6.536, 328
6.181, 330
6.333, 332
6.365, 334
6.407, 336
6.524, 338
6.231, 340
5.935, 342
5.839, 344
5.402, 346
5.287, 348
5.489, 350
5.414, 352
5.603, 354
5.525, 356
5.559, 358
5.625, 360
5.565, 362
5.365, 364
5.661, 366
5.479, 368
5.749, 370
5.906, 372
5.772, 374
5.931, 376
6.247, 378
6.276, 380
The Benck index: 6.6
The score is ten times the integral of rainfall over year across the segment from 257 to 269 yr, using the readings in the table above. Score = 864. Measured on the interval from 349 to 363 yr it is 776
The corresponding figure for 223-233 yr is 934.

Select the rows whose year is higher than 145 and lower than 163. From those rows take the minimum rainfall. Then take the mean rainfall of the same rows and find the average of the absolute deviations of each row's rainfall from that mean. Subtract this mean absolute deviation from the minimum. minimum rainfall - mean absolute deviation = 5.7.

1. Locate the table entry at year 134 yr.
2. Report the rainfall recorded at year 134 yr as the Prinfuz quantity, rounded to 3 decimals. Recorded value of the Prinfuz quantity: 7.284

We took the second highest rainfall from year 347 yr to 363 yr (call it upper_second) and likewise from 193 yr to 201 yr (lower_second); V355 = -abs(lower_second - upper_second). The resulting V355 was -4.1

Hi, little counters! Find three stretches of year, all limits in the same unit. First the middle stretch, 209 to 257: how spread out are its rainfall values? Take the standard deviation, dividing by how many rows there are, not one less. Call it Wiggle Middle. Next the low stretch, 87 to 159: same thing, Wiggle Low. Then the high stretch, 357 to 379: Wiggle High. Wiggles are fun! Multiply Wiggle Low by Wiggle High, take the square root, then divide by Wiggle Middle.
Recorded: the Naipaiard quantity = 0.31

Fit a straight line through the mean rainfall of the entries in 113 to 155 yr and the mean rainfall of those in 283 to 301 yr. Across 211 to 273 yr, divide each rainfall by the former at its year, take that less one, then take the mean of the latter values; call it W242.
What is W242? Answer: 0.37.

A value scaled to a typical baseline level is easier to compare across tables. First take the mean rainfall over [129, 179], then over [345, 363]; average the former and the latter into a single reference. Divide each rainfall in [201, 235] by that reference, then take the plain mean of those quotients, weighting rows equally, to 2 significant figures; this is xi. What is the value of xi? 1.6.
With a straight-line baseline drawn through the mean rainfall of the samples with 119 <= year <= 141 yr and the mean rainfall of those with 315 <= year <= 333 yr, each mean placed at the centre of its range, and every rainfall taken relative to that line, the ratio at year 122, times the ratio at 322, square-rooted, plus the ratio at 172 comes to 2.1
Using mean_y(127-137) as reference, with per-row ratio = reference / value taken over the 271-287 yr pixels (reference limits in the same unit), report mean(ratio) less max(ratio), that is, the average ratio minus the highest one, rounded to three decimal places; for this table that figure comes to -0.088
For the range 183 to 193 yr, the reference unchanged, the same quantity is -0.038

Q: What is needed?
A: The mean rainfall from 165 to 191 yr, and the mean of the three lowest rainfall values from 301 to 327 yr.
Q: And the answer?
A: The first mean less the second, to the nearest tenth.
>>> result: 2.1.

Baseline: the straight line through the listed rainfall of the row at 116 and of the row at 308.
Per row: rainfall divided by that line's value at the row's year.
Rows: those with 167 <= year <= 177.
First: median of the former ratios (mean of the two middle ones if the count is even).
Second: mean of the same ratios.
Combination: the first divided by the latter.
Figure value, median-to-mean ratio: 1.05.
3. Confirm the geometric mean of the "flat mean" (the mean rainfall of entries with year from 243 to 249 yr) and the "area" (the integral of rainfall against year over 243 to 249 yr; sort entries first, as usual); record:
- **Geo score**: 18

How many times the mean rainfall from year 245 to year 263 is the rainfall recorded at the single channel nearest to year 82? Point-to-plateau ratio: 1.1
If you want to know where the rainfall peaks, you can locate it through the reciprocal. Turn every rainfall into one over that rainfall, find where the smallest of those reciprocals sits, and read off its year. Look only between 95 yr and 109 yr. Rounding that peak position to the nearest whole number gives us 104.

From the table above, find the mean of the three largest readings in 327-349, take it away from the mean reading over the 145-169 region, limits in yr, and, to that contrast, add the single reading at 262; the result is 7.1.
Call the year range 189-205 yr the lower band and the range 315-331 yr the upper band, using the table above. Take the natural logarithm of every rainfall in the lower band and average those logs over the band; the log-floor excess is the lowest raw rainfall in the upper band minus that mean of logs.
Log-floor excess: 4.0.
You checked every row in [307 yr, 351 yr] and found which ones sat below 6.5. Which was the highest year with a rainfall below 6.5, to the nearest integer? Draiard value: 350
